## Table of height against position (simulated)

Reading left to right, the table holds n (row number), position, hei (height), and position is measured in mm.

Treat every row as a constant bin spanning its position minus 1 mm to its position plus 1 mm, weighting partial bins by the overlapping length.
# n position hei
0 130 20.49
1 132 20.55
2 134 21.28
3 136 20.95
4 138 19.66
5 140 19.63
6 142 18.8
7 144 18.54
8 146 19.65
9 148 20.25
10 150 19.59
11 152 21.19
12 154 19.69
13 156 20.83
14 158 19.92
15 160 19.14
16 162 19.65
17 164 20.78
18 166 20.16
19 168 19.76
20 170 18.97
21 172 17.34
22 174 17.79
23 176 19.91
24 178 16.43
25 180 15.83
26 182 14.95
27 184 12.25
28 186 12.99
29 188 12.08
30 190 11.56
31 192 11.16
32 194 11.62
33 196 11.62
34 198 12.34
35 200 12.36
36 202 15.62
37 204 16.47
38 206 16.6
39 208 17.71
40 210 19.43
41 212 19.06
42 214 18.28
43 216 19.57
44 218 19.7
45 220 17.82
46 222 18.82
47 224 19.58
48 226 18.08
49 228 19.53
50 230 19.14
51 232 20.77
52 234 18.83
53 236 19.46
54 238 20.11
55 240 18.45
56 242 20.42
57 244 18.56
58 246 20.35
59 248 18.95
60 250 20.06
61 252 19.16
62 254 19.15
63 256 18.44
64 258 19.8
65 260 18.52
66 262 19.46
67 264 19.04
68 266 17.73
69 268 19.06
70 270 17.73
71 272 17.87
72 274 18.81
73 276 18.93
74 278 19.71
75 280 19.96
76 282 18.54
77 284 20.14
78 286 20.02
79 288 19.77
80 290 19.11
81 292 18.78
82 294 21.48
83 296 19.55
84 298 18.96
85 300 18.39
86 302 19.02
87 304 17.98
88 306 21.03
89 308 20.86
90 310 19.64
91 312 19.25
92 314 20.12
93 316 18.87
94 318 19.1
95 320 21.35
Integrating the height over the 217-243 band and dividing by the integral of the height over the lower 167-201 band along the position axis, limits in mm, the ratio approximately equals 1.01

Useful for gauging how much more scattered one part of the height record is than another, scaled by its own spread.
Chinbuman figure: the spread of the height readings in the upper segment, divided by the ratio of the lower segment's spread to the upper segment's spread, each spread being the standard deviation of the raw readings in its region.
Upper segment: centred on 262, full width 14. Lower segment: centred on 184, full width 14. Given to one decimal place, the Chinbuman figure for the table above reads 0.2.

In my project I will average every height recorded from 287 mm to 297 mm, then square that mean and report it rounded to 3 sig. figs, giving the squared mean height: 390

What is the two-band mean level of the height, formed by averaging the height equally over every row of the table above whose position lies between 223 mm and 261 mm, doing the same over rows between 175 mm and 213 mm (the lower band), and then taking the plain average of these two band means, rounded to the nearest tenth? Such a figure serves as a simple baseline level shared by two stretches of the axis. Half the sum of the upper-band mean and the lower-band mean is 17.0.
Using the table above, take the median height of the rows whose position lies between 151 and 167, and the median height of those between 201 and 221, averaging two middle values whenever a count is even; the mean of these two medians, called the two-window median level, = 19.0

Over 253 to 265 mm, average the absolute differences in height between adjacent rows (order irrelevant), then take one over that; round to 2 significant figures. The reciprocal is 1.1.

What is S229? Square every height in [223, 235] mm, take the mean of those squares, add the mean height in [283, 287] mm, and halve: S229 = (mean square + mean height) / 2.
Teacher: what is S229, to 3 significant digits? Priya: 197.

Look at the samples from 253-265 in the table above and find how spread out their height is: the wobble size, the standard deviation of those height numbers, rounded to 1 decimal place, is 0.5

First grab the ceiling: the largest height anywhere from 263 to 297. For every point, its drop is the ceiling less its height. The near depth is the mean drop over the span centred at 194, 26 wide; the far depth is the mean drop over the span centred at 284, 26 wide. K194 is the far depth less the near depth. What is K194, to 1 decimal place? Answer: -6.2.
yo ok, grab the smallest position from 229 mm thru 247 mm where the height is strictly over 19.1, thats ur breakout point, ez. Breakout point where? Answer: 230 mm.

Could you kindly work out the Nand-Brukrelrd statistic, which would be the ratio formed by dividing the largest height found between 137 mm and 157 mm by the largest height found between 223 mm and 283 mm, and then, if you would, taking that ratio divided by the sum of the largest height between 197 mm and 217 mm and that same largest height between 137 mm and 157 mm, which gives 0.0250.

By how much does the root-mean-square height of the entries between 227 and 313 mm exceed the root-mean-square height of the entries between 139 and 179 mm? 0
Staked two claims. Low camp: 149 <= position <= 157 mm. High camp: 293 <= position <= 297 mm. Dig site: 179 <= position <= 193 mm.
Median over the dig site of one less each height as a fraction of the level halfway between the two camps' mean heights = 0.40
